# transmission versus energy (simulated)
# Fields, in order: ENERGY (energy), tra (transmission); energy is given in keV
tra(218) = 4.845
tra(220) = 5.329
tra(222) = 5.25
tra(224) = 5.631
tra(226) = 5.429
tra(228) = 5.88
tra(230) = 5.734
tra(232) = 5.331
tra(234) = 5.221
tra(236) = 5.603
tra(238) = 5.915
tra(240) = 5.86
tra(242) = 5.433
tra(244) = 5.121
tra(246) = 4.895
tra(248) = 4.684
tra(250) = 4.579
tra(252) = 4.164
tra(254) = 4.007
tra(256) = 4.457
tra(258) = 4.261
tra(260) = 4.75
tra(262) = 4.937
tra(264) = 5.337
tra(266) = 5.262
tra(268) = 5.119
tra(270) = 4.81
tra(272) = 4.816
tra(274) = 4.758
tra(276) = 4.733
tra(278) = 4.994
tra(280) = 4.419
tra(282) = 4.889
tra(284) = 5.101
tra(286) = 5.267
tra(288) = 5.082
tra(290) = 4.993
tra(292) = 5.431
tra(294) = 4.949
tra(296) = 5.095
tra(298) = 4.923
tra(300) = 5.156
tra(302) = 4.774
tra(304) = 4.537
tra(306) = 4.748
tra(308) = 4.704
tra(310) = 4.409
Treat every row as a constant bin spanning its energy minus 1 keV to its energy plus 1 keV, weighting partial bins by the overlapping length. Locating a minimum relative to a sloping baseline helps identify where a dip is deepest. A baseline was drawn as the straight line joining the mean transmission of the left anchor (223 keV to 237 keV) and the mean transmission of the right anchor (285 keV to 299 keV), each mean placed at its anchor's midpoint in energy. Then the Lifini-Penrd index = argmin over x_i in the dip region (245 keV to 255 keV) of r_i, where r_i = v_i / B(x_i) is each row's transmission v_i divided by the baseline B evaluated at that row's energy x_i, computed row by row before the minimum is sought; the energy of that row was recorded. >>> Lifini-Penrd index 254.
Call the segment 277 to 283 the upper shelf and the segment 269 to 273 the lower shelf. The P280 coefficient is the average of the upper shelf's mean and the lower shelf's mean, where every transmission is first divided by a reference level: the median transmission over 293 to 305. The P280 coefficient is 0.97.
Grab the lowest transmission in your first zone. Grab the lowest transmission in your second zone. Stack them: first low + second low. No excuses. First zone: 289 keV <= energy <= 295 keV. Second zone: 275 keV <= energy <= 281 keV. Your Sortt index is 9.37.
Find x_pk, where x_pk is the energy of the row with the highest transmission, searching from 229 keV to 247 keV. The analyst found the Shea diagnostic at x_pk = 238 keV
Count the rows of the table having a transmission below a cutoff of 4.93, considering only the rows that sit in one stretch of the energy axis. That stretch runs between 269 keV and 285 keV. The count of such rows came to 6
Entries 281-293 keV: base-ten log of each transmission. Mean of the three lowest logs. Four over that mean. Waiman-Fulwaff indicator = 5.73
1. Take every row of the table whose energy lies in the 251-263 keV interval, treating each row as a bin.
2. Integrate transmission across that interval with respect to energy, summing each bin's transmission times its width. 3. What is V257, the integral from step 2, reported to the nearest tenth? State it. 53.2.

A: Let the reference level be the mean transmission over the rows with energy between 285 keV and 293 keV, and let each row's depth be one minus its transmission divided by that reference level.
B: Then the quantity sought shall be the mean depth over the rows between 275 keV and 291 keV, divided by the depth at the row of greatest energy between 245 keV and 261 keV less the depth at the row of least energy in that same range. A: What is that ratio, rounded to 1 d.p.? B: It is 1.8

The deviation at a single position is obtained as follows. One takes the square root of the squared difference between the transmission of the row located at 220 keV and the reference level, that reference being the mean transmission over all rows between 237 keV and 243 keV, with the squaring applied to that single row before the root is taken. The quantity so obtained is 0.4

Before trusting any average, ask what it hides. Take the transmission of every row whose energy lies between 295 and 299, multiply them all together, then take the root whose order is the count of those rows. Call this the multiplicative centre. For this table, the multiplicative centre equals 5.01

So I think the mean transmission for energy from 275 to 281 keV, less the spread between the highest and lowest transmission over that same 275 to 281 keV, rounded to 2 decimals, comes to 4.14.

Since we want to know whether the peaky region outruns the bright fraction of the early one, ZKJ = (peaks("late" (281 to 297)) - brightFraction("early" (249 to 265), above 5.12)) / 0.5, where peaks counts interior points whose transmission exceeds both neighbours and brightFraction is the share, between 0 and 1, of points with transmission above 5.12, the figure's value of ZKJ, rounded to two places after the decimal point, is 3.75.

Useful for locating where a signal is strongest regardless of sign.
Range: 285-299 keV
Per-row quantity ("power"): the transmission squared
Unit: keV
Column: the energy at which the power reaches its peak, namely 292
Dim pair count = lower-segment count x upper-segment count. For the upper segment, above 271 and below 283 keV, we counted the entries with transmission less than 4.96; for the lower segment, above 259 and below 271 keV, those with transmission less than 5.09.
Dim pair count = 15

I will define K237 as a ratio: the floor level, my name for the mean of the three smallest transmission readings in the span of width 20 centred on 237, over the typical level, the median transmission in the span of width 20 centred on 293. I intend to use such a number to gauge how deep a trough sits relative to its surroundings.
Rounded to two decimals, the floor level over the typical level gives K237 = 1.00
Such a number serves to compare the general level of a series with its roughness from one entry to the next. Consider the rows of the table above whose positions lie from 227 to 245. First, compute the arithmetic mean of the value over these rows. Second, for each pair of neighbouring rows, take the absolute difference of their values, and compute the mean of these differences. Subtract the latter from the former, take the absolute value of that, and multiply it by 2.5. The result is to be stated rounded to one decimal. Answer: 13.2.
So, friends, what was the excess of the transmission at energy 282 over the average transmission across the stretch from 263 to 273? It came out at -0.18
